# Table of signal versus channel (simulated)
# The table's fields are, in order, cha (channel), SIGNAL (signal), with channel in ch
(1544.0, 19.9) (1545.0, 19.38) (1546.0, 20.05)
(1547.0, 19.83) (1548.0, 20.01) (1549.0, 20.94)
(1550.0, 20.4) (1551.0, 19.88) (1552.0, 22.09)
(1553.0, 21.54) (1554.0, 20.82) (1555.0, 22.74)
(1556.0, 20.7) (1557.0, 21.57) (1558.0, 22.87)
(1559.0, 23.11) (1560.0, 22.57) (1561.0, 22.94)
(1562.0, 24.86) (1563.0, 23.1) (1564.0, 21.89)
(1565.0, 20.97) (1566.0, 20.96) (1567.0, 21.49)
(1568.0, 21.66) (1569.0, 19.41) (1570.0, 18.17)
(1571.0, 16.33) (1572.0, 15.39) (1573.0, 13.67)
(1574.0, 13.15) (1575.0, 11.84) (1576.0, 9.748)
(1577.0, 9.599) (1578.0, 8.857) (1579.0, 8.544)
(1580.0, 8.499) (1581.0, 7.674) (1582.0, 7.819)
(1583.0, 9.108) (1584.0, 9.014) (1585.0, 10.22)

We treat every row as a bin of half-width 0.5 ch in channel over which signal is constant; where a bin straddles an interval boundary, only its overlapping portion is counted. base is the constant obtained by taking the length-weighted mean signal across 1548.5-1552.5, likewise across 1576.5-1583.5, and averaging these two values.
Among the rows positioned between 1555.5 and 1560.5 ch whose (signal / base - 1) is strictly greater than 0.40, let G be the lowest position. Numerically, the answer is 1556.0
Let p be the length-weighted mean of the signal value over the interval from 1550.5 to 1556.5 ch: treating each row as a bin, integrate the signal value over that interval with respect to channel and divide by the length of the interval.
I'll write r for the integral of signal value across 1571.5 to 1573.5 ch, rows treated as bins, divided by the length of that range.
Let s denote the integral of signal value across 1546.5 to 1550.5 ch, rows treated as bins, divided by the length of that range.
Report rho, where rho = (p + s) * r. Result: 604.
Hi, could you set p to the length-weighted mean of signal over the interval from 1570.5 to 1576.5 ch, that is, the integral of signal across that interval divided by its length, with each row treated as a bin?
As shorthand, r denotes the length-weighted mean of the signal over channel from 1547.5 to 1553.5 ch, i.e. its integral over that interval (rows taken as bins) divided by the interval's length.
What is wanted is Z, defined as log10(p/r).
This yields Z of -0.2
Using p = 13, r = 20.8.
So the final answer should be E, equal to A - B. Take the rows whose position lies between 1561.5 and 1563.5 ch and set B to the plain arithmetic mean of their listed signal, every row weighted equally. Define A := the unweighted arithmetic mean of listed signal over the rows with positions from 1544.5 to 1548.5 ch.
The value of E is -4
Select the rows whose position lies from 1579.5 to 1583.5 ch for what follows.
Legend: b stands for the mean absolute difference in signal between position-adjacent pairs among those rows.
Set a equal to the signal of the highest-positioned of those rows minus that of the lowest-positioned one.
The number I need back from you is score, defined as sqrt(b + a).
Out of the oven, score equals 1.17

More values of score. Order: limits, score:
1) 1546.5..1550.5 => 1.06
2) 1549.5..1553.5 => 1.49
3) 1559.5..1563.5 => 1.37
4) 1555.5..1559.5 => 1.79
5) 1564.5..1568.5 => 0.96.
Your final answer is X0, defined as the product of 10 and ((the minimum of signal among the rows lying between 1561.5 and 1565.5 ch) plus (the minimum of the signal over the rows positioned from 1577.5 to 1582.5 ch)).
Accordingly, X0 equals 286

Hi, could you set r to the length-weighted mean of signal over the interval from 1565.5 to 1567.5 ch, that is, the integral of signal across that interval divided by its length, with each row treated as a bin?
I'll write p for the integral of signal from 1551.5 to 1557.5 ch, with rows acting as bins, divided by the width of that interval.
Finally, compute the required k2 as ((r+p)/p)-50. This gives -48.0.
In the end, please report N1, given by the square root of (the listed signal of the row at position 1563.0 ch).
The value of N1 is 4.81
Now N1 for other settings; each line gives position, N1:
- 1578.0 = 2.98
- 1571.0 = 4.04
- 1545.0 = 4.40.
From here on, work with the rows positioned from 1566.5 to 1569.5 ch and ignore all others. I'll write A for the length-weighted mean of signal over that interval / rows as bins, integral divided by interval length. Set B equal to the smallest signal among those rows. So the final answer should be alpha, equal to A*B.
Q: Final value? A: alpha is 405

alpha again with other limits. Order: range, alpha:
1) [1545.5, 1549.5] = 401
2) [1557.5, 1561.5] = 516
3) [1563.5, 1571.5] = 328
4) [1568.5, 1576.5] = 143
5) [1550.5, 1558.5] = 428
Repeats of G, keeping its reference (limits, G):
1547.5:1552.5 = 1549.0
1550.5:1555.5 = 1552.0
